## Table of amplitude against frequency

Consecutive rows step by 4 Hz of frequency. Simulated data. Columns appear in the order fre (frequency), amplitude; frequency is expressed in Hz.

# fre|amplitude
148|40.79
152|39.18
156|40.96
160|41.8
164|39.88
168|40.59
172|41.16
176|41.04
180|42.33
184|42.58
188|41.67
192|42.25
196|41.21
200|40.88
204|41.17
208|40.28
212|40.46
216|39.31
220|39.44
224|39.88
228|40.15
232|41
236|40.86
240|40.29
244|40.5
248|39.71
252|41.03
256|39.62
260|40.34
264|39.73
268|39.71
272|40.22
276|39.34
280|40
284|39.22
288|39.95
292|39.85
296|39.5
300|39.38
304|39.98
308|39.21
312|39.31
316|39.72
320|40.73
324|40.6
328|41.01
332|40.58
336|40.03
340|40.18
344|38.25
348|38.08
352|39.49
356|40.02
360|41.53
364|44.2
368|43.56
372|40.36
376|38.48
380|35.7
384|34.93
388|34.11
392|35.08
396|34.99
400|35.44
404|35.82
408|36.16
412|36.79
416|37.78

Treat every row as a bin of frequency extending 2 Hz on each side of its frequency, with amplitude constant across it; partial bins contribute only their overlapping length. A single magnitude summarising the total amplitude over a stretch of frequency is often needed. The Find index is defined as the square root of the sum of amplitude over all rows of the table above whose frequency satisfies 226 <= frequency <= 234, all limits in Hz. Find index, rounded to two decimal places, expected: 9.01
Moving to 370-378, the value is 8.88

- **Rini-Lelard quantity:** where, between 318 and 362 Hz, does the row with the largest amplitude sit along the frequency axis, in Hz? 360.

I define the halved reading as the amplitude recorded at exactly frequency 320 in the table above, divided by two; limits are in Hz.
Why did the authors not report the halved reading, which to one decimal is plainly 20.4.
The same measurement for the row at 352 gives 19.7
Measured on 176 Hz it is 20.5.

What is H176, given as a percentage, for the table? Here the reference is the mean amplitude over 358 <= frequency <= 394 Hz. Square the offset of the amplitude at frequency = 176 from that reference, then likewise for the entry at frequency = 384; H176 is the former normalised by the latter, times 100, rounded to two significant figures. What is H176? 41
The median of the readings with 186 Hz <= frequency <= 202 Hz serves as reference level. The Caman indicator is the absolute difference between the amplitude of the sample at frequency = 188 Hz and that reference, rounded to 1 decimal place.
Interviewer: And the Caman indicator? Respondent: 0.2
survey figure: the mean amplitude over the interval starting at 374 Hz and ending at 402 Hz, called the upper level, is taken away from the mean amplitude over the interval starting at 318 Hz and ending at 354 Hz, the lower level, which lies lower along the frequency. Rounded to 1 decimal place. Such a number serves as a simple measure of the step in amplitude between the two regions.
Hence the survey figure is 4.4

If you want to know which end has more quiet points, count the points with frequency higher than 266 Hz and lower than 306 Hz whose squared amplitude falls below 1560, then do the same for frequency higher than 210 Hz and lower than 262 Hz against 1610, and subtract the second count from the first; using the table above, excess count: -2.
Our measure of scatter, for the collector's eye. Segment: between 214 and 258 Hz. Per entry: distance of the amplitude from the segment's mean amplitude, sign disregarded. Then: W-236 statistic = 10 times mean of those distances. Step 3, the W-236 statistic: 5.2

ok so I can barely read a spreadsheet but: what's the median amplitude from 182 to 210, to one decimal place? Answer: 41.2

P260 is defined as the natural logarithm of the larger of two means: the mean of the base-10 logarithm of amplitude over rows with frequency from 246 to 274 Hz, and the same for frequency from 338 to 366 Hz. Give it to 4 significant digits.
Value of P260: 0.4727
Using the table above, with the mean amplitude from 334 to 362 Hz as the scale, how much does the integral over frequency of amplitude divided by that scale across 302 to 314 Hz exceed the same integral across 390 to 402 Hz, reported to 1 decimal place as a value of 1.3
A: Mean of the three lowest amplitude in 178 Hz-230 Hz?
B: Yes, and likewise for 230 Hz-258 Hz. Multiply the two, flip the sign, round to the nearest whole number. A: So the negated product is -1577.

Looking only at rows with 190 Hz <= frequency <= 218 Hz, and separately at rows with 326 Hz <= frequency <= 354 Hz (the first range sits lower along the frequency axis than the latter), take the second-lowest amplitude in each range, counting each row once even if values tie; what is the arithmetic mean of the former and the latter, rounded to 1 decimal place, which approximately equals 39.3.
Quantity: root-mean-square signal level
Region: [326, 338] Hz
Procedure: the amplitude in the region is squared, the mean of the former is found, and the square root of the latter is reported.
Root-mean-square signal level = 40.5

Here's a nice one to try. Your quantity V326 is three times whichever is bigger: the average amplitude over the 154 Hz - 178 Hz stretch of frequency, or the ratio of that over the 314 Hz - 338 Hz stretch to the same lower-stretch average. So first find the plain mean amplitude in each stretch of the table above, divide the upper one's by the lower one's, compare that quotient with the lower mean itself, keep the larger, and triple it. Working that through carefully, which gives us 123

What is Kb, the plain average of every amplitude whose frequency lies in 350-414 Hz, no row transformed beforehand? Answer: 37.9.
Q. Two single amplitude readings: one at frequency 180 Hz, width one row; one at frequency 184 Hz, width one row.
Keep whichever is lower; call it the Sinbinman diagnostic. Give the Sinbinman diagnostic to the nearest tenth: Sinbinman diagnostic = 42.3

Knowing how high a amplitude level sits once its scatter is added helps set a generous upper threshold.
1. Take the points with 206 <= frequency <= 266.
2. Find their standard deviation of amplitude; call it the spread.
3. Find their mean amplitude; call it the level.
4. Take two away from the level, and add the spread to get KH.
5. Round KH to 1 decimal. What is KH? 38.7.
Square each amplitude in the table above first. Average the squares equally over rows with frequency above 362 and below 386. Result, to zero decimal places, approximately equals 1576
